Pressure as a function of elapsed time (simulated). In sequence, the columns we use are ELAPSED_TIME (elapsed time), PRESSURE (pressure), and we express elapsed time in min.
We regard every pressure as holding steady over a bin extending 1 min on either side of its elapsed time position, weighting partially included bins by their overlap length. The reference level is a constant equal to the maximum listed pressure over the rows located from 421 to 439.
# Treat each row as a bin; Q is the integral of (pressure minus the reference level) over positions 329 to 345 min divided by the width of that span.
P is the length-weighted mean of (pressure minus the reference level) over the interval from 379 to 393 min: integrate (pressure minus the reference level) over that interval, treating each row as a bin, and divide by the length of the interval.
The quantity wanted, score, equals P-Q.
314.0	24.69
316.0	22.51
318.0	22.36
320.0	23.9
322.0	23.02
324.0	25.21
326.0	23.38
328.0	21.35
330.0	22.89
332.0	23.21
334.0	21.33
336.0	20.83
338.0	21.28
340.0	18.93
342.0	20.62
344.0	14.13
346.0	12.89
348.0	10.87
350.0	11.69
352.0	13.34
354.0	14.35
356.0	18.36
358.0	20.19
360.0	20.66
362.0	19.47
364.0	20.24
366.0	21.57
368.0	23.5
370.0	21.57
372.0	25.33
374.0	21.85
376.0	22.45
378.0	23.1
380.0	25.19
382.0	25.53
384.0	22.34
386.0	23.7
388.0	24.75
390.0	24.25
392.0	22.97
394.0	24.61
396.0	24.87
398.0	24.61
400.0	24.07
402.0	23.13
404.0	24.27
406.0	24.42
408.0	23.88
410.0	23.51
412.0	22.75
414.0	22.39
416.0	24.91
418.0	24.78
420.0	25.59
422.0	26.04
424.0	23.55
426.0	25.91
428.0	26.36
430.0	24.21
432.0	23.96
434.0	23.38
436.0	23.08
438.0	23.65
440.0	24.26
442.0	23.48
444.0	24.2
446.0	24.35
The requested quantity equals 4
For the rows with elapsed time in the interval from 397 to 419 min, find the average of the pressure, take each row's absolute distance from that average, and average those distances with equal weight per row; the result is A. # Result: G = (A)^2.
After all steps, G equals 0.5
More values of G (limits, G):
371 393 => 1.3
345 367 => 13.7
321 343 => 2.0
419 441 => 1.1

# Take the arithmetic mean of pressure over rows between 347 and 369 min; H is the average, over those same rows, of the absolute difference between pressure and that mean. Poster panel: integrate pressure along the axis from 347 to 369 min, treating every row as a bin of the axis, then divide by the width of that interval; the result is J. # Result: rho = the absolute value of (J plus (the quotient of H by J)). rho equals 17.9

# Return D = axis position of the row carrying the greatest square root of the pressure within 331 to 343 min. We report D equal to 332.0 min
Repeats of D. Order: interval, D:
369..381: 372.0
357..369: 368.0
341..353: 342.0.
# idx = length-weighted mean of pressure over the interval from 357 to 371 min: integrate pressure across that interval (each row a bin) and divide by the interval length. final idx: 21.0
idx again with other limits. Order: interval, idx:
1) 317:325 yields 23.6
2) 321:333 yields 23.2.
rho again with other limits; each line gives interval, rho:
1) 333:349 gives 17.8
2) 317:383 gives 20.6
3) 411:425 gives 24.3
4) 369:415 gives 23.8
